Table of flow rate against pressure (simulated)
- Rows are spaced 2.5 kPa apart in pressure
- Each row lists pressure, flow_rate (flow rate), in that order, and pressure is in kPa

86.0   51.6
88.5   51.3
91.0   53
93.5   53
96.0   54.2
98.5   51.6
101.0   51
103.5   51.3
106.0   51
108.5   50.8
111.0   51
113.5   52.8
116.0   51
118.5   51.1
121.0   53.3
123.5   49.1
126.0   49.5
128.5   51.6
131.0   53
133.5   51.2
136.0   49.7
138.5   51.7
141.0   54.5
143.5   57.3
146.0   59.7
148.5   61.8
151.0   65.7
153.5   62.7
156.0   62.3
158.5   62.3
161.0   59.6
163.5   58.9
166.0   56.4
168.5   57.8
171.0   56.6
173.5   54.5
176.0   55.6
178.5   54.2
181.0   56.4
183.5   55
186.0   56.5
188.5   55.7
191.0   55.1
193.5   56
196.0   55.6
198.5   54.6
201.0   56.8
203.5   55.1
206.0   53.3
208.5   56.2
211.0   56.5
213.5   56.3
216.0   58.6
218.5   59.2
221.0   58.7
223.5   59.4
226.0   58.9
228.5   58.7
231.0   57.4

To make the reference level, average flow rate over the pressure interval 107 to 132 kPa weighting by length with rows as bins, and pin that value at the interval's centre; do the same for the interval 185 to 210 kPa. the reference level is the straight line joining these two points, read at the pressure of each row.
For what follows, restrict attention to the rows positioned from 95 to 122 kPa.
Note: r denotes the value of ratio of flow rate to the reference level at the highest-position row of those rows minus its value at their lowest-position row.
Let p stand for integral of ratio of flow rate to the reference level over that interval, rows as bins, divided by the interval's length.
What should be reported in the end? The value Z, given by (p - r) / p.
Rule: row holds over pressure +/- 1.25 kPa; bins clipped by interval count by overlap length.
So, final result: 1.04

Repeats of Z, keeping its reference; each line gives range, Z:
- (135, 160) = 0.81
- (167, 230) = 1.04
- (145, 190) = 1.11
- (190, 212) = 0.99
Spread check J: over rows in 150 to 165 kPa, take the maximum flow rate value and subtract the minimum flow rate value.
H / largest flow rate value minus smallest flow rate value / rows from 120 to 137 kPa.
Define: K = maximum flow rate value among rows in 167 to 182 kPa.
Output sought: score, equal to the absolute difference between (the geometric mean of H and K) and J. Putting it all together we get 8.8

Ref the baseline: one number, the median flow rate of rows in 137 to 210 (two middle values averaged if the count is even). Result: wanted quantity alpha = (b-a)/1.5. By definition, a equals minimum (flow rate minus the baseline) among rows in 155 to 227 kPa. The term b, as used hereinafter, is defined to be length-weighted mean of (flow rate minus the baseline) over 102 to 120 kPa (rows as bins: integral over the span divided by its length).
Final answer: -1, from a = -3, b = -5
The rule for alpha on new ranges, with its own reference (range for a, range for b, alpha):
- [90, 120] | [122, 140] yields 0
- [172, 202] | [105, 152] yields -1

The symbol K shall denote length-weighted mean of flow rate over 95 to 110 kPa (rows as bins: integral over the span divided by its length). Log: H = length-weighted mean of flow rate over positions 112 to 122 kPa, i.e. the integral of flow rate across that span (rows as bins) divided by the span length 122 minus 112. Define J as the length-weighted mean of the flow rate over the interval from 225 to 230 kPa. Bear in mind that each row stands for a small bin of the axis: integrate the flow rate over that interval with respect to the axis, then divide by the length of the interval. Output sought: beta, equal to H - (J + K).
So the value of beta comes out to -58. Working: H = 52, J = 59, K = 51.6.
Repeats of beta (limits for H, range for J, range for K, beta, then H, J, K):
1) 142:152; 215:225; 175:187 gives -54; 61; 59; 55.5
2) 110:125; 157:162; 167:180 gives -65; 51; 61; 55.8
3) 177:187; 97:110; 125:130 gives -46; 56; 51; 50.7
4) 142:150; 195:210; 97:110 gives -47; 60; 55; 51.2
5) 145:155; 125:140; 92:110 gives -41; 63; 51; 51.8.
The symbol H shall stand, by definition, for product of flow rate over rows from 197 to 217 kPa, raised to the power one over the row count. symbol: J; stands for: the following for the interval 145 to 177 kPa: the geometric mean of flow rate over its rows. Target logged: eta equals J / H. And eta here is 1.06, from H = 55.9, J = 59.4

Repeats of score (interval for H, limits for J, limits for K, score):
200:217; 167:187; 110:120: 13.1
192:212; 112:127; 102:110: 9.2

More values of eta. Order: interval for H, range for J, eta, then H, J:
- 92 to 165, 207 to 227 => 1.07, 54.4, 58.0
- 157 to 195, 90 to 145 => 0.92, 56.7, 51.9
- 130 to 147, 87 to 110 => 0.97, 53.8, 51.9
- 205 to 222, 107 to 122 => 0.91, 56.9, 51.7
